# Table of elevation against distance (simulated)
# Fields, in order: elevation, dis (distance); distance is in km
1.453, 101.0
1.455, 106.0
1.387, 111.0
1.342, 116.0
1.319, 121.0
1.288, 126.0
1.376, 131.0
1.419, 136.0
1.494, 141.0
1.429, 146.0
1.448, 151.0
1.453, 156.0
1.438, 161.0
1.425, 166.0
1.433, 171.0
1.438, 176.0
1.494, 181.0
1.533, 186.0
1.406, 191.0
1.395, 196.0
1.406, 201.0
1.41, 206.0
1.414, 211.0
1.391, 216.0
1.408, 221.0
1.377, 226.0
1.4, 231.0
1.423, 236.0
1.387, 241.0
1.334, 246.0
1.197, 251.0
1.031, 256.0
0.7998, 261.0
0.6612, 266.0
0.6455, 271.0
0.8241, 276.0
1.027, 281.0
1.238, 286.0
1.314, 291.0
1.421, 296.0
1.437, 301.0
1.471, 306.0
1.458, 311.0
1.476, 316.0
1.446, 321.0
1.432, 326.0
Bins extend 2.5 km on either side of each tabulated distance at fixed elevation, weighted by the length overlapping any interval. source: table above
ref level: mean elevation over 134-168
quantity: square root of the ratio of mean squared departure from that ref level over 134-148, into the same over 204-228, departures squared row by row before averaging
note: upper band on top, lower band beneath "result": 1.4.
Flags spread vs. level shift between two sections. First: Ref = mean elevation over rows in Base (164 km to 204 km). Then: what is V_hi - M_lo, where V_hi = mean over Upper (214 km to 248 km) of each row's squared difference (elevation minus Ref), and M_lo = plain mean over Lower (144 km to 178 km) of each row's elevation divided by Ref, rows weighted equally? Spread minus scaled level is -0.994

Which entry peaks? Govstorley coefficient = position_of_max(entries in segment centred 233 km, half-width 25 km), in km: 236.0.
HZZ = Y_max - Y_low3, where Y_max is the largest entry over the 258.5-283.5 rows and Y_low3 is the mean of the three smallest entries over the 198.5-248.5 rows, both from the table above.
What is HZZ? -0.34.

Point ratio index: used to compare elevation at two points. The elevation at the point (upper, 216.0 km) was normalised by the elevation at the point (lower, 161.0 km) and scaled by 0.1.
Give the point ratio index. 0.097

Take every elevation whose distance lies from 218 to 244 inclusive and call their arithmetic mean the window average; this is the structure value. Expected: 1.40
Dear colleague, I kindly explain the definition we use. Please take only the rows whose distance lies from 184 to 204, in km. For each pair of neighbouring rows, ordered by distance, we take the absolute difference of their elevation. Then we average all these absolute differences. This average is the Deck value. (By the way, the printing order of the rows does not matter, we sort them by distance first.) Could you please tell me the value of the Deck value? 0.05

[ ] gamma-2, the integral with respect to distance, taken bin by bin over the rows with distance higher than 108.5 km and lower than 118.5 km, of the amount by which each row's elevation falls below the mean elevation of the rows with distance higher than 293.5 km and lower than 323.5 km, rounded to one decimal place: 0.9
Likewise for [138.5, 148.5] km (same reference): -0.1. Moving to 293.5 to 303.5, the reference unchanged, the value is 0.2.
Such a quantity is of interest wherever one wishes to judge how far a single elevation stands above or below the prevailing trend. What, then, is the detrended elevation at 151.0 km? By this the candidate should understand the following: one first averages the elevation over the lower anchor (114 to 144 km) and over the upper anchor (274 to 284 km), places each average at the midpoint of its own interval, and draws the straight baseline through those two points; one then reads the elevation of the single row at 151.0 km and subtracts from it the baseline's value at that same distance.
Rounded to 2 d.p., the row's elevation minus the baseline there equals 0.14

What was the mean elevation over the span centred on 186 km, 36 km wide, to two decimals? 1.44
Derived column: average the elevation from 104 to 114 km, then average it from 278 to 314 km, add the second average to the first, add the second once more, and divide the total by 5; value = 0.82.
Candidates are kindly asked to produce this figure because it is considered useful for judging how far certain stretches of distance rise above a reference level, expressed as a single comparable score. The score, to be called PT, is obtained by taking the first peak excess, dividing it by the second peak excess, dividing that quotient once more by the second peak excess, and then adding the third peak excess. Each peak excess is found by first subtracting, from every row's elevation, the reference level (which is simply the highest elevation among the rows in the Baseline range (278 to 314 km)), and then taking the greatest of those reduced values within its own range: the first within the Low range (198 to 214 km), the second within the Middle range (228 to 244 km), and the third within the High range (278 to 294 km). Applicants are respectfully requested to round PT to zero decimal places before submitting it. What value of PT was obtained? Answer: -25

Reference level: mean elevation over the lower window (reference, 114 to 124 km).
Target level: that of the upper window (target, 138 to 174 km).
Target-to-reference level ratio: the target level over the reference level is 1.09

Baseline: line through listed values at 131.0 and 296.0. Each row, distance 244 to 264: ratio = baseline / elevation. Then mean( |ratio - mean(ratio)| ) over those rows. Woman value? 0.23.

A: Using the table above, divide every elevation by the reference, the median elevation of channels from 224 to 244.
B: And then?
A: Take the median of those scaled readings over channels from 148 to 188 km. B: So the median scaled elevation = 1.04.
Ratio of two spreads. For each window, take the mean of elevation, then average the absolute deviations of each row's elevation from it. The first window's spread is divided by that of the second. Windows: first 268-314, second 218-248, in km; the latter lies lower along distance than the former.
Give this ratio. 11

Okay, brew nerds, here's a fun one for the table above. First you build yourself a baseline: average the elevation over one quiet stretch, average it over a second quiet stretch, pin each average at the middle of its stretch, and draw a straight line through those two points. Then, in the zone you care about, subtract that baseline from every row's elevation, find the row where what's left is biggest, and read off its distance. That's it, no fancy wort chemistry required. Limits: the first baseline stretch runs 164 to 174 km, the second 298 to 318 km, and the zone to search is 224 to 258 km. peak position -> 236.0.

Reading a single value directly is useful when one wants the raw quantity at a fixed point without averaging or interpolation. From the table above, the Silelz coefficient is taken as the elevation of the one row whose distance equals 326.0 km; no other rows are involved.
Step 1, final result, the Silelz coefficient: 1.432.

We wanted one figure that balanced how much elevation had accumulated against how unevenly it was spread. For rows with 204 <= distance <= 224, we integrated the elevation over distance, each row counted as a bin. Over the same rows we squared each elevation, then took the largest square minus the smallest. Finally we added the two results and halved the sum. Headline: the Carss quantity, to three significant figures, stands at 14.1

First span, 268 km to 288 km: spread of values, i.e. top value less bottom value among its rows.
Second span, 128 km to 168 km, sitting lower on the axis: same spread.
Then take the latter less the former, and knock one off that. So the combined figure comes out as -1.47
